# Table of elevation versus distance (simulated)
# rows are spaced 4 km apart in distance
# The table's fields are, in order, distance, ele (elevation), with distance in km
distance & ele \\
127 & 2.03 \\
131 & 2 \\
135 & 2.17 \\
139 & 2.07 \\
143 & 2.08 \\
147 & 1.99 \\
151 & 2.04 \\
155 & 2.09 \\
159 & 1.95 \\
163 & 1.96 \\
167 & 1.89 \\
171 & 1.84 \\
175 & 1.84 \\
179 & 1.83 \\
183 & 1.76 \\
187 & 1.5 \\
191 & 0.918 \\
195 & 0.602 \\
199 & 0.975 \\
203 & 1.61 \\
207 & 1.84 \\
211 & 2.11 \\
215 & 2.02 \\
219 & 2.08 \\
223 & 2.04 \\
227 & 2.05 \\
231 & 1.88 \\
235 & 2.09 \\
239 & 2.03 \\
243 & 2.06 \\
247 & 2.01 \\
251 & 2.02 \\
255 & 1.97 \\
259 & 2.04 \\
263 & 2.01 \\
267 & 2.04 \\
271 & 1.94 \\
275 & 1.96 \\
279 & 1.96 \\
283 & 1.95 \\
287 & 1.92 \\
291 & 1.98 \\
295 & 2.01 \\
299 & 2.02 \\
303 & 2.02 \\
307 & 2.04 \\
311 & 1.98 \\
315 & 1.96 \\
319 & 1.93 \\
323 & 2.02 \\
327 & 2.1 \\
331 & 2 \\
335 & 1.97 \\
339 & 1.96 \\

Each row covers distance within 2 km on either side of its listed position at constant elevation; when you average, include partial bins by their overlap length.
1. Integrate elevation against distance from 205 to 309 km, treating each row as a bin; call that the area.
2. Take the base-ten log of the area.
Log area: 2.3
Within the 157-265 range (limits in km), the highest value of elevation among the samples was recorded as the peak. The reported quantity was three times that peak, 6.33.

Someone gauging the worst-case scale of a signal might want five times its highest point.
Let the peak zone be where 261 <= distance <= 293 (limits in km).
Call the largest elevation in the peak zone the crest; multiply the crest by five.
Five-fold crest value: 10.2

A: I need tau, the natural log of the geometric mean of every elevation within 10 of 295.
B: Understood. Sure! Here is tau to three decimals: 0.688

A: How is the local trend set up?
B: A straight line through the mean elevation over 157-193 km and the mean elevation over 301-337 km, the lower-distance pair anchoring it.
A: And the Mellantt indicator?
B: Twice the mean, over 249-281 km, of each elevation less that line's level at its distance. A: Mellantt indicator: 0.19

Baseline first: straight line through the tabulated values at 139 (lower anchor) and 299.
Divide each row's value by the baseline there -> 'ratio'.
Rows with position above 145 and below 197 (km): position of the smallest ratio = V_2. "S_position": 195 km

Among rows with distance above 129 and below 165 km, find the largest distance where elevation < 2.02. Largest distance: 163 km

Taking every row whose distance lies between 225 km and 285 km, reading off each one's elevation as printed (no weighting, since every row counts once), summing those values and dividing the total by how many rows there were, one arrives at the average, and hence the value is 2.00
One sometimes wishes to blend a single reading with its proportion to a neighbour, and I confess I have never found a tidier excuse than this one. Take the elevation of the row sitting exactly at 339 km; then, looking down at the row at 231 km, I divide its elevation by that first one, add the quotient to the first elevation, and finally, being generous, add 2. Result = 4.92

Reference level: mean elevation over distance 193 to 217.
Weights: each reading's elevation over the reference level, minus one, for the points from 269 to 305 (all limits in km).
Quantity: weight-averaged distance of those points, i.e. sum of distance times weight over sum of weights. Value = 287.6 km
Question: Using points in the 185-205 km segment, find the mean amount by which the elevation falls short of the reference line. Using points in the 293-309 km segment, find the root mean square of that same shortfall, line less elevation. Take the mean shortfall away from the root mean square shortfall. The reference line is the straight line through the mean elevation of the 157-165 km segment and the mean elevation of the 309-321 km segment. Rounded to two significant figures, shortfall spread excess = -0.77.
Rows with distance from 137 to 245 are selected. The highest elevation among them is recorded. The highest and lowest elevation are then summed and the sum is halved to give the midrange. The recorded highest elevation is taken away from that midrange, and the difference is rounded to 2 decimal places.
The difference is -0.75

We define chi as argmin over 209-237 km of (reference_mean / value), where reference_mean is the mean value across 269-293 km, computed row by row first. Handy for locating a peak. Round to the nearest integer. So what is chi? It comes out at 211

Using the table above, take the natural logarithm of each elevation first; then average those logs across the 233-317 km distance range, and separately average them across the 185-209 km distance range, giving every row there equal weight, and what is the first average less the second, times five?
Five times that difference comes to 2.7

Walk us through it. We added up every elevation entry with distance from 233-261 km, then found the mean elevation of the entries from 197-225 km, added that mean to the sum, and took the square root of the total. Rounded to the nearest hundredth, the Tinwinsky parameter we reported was 4.00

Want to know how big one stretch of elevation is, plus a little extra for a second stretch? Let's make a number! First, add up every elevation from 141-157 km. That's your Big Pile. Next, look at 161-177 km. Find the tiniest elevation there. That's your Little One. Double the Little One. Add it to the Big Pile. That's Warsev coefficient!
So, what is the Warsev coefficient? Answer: 11.9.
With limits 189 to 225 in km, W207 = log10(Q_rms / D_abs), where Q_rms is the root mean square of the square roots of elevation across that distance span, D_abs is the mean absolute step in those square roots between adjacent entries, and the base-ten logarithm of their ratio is 1.04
